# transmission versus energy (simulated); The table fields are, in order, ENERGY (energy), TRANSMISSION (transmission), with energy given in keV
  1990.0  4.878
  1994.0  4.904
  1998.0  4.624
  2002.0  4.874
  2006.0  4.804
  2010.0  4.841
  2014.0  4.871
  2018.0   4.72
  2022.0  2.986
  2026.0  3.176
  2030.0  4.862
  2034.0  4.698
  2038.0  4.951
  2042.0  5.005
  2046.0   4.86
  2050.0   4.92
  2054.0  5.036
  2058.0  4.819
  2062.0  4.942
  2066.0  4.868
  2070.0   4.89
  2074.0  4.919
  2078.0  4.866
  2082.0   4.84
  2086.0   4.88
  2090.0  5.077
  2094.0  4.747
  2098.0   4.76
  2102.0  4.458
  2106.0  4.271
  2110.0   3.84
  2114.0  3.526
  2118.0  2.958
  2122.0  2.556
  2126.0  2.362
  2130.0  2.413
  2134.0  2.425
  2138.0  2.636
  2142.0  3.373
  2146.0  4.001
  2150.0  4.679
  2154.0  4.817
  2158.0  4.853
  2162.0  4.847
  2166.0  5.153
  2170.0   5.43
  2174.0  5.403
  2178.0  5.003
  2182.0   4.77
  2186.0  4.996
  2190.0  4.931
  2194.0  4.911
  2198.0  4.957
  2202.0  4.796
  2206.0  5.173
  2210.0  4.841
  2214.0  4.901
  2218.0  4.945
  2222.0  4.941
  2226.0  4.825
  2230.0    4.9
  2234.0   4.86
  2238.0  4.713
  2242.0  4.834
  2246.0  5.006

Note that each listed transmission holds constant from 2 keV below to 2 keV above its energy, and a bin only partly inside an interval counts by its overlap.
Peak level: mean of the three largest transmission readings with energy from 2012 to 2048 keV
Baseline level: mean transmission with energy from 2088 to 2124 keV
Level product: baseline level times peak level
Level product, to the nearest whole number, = 20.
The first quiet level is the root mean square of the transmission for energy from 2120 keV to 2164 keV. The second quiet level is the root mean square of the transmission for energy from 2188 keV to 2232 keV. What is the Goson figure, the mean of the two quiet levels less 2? 2.31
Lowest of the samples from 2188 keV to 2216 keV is 4.796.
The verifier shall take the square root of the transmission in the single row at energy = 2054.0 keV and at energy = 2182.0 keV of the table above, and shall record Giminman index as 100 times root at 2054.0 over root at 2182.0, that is 103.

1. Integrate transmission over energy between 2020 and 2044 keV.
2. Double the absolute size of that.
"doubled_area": 205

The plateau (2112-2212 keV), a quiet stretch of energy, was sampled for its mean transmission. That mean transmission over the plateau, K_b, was 4.2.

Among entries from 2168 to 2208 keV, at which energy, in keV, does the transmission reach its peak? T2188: 2170.0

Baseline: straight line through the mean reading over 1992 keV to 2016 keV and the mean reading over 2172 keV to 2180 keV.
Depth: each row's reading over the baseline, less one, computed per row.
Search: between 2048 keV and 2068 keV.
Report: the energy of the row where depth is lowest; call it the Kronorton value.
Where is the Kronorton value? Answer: 2058.0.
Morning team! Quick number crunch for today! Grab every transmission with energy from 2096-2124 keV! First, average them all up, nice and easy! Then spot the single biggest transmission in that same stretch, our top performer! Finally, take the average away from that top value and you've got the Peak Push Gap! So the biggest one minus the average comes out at 1.0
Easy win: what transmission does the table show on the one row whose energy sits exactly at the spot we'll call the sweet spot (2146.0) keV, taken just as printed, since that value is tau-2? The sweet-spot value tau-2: 4.001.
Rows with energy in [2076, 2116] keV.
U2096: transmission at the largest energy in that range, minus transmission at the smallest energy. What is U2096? -1.3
